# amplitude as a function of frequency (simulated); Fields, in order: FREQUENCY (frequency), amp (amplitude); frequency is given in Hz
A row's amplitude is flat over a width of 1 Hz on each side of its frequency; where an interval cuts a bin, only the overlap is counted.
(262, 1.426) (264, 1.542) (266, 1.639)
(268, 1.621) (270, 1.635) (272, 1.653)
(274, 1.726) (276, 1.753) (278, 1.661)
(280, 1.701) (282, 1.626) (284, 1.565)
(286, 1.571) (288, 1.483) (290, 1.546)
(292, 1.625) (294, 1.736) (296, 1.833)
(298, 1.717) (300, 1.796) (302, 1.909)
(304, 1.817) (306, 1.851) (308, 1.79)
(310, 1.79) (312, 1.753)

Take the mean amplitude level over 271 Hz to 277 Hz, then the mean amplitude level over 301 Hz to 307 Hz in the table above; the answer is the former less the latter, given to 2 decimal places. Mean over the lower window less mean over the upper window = -0.15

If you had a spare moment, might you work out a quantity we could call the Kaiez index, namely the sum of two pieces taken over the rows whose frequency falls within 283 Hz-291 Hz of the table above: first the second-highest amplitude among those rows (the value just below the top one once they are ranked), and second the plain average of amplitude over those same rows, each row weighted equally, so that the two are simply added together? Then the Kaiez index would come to 3.11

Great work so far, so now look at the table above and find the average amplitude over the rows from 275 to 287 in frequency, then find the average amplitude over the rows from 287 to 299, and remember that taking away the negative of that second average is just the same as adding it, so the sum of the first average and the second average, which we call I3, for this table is 3.30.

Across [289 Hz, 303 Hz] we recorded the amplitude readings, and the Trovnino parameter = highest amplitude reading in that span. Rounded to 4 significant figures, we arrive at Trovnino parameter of 1.909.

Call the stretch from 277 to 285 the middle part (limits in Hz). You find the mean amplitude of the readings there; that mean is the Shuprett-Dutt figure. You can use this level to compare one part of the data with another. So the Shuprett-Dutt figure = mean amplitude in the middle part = 1.64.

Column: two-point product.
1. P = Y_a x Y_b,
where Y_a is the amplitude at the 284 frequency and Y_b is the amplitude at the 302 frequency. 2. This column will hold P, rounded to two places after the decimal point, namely 2.99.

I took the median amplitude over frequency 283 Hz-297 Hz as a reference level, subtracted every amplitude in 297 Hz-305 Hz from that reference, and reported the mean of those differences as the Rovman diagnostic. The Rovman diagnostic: -0.239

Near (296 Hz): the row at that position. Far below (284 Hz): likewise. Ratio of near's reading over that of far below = 1.17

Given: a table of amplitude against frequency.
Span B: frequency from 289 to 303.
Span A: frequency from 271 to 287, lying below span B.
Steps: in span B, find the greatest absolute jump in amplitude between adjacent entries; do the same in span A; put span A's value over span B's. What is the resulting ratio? 0.79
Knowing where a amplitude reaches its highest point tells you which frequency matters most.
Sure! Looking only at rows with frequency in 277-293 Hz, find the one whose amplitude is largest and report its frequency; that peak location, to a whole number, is 280 Hz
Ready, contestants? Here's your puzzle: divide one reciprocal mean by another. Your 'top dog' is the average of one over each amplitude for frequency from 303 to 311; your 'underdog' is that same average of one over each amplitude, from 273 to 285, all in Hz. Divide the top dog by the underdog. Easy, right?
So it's 0.92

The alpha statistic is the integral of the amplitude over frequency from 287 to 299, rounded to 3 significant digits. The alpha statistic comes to 19.9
